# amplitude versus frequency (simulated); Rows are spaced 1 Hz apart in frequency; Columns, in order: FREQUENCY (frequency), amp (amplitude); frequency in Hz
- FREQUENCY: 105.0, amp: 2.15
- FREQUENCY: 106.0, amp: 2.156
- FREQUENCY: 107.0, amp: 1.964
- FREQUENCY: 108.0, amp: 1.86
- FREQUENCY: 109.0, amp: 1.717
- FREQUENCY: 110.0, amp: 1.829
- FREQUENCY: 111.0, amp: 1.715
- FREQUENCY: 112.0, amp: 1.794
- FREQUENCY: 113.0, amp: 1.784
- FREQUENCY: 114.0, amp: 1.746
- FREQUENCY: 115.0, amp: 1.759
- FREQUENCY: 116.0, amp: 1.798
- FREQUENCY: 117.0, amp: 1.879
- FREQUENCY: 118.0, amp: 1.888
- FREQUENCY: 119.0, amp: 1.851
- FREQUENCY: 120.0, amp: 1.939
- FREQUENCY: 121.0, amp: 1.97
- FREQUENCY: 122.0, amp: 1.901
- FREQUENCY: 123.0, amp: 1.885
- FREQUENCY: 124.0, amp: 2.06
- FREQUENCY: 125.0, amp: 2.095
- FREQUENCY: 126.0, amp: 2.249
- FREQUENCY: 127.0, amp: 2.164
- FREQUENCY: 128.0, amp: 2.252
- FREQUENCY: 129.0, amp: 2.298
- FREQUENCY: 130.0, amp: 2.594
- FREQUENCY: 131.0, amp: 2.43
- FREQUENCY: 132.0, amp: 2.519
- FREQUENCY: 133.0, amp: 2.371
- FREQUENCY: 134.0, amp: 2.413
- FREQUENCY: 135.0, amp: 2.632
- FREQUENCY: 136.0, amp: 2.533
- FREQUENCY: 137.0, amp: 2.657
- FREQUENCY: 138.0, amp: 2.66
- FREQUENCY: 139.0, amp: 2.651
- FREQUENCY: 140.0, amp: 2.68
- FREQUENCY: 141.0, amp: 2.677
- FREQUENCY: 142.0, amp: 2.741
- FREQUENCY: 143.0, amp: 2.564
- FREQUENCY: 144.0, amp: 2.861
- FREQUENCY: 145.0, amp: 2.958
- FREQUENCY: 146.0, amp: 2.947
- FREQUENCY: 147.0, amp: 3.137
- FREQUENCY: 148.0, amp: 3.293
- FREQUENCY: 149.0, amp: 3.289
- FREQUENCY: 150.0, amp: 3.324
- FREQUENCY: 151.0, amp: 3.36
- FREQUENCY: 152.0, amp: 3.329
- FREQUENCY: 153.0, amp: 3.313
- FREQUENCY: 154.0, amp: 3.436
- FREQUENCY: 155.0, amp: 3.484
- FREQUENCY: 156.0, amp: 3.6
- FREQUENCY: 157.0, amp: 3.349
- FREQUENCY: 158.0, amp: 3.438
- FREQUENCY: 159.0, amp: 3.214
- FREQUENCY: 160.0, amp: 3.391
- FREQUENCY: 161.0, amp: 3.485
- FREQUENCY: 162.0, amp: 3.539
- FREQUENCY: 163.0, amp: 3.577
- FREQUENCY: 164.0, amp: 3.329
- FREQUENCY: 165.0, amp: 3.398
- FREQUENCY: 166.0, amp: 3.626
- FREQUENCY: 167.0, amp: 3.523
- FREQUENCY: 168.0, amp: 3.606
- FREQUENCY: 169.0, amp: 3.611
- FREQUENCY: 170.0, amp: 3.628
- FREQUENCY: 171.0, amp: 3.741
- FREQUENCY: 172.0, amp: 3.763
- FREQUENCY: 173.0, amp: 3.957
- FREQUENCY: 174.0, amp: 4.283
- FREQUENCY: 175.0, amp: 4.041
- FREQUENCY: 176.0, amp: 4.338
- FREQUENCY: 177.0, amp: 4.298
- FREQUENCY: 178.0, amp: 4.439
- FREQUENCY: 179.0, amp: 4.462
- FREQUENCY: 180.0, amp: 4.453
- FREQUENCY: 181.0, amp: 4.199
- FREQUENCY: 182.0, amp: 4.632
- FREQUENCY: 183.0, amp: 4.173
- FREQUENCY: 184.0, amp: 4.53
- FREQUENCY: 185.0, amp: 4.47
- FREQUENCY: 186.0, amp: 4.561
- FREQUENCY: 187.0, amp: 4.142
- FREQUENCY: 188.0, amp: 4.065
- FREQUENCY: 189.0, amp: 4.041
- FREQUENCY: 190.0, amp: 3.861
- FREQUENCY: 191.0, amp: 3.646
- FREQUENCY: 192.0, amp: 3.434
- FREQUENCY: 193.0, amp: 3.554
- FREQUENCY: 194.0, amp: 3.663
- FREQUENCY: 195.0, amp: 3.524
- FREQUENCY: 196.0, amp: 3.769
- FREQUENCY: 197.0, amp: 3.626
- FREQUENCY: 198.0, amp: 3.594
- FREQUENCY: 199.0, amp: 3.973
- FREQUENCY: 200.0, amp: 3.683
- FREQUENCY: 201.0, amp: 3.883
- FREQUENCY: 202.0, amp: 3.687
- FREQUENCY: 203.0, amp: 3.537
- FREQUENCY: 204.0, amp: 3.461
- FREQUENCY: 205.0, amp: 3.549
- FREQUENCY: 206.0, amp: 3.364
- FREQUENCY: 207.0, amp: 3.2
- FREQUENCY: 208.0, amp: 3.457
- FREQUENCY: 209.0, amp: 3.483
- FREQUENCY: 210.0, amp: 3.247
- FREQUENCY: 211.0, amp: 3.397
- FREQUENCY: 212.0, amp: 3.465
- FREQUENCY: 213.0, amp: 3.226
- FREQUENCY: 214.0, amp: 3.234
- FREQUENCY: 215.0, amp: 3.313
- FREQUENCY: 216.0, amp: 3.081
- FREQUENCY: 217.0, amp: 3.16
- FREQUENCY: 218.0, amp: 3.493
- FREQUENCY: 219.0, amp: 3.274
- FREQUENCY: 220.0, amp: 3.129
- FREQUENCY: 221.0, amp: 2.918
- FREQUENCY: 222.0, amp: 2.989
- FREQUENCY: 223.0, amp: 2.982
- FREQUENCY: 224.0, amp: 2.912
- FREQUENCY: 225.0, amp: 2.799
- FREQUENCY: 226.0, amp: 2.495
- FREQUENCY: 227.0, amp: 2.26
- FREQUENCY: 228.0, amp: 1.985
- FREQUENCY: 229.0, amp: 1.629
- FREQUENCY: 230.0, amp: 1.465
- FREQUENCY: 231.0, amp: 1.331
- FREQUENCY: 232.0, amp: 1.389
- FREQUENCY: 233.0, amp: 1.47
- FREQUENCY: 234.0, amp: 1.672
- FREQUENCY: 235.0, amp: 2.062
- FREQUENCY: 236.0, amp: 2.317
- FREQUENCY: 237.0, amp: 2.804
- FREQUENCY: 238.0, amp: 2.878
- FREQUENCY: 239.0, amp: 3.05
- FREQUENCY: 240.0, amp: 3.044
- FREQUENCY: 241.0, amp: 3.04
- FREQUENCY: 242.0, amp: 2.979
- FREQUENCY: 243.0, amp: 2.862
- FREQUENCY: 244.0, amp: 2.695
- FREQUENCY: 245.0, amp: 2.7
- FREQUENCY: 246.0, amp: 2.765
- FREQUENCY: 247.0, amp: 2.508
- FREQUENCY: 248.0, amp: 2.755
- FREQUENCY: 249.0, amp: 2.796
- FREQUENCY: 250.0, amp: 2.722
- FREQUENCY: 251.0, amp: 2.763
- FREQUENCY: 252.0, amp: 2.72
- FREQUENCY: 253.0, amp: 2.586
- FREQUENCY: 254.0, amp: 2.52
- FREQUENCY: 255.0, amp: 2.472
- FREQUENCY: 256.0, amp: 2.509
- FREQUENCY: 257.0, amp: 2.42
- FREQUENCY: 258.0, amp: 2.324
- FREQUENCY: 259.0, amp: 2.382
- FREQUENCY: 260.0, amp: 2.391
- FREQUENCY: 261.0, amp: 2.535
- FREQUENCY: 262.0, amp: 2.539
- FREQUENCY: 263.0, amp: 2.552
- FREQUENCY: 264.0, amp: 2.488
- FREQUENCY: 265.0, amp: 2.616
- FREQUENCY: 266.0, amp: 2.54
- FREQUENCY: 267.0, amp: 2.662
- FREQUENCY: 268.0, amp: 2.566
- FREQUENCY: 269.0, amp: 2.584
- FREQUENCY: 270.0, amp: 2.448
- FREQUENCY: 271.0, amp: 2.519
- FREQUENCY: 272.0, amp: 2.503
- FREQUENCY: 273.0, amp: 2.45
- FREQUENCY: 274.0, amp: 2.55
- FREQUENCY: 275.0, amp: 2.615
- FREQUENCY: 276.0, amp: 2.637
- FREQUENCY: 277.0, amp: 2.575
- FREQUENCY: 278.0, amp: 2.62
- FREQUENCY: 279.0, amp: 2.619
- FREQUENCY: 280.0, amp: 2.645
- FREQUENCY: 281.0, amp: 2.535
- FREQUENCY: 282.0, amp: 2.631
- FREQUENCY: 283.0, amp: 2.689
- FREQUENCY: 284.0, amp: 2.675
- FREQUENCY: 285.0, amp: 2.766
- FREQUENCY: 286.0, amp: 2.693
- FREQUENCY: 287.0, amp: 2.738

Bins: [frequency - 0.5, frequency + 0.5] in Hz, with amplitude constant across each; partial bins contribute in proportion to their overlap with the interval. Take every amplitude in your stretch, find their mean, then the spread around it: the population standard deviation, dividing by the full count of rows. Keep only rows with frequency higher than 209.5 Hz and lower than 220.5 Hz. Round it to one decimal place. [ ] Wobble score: 0.1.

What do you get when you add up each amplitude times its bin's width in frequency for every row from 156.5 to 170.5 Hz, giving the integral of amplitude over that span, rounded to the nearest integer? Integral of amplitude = 49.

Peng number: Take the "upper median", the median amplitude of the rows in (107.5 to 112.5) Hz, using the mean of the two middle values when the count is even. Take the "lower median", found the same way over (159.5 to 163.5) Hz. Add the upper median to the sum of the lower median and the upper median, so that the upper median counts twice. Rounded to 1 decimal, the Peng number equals 7.1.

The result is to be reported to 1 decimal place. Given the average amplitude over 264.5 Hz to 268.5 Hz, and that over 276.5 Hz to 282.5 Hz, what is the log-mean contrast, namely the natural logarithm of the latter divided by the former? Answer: 0.0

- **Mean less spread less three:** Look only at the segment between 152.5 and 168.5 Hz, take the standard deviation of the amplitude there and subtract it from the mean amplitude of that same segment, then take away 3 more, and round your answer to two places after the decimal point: 0.34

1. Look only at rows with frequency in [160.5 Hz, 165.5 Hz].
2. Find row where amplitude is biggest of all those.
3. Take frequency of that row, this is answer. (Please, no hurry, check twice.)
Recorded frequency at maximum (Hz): 163.0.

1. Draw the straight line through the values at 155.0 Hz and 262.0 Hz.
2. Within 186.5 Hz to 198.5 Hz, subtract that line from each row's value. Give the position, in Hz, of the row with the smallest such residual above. 192.0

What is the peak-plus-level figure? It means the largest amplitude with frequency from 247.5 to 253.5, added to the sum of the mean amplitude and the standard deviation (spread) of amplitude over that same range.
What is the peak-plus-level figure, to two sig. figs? 5.6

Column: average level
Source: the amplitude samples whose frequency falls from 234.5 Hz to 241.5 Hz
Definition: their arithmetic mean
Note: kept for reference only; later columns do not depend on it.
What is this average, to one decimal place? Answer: 2.7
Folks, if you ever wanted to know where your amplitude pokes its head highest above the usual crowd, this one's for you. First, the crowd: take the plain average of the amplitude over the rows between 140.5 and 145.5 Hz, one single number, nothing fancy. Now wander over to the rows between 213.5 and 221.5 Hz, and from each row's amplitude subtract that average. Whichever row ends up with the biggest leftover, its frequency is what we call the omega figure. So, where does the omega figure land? 218.0 Hz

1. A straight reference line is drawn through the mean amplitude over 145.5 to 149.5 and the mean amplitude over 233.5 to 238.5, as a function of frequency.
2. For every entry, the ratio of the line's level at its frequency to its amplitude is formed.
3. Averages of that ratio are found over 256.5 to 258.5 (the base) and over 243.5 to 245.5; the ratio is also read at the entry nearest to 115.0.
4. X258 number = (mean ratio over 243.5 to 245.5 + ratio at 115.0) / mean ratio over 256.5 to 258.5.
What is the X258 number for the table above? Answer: 3.1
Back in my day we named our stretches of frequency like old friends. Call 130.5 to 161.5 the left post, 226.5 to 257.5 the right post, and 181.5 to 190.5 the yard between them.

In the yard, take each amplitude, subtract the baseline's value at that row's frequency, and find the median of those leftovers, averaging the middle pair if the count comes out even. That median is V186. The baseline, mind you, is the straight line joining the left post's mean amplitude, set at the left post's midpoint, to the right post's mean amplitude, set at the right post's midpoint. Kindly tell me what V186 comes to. 1.4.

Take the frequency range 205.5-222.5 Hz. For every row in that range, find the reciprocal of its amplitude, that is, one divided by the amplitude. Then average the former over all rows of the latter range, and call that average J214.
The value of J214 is 0.31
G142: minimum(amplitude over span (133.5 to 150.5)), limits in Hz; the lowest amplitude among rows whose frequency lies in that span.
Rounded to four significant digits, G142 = 2.413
